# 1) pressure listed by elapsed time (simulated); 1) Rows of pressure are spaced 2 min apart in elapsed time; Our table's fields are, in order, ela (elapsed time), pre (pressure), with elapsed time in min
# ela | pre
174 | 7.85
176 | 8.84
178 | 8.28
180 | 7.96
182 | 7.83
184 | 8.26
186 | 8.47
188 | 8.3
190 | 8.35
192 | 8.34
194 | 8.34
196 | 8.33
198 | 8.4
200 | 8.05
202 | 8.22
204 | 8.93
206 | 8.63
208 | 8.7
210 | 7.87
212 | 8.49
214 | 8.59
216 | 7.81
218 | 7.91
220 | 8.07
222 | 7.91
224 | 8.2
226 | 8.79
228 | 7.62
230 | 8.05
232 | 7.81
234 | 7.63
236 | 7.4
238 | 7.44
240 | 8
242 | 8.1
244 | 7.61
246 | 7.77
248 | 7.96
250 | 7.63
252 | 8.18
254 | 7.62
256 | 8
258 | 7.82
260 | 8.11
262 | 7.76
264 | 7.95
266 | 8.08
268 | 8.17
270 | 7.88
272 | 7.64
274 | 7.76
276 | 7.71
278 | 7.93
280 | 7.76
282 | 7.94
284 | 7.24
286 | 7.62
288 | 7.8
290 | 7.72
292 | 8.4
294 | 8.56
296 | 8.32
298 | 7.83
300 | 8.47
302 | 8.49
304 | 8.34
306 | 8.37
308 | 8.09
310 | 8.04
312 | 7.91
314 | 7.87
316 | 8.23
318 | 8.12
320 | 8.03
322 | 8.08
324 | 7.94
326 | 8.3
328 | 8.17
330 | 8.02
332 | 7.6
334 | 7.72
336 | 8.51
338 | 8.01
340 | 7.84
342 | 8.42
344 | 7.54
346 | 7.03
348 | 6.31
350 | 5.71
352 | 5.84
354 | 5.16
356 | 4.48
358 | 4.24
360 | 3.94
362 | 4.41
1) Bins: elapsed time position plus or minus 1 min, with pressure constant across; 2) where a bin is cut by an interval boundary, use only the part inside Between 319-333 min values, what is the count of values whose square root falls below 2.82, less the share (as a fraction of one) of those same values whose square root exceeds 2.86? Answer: 1.9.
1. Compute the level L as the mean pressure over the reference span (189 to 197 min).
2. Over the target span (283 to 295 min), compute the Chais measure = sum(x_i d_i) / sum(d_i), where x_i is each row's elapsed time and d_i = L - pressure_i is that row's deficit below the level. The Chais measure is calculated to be 285.7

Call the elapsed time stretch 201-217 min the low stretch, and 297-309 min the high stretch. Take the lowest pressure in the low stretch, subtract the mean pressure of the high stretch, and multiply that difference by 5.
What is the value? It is -2.3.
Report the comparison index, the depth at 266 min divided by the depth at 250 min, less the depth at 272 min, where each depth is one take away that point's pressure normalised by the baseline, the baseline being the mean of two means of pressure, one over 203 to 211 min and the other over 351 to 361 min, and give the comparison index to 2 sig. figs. 1.6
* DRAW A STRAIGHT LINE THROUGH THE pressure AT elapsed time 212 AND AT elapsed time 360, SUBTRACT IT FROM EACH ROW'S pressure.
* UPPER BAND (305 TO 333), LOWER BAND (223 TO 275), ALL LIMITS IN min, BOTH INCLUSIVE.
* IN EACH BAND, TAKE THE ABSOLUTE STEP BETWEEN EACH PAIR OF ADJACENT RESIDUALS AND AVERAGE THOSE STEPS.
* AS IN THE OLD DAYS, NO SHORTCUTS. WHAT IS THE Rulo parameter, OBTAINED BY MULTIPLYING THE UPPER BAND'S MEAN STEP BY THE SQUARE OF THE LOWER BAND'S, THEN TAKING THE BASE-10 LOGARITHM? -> -1.8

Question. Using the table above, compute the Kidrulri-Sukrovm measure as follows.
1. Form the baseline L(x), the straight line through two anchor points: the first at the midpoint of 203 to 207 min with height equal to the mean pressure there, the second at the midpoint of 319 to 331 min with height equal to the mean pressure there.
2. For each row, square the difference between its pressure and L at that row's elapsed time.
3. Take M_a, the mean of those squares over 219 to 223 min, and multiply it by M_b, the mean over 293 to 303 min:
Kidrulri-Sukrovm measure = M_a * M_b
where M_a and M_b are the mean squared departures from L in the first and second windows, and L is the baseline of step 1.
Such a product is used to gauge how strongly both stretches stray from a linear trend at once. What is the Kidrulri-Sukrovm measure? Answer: 0.038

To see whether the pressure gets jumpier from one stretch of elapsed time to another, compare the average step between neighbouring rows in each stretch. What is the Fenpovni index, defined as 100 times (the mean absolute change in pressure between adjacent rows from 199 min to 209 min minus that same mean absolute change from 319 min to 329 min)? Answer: 14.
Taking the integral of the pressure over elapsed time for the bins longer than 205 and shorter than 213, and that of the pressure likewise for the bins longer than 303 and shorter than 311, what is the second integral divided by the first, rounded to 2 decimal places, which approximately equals 0.97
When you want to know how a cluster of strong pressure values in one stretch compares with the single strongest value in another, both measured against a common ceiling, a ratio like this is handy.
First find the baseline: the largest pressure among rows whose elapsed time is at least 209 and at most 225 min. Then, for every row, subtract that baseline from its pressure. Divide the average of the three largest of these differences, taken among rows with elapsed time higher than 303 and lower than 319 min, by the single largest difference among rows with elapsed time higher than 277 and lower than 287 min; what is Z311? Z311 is 0.43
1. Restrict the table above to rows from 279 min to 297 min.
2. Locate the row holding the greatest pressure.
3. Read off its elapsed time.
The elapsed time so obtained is 294 min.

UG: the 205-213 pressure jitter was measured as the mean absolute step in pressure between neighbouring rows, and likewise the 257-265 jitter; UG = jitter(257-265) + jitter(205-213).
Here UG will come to 0.78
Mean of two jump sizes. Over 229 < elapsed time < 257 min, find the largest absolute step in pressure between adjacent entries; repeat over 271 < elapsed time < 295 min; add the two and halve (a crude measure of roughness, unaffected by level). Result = 0.63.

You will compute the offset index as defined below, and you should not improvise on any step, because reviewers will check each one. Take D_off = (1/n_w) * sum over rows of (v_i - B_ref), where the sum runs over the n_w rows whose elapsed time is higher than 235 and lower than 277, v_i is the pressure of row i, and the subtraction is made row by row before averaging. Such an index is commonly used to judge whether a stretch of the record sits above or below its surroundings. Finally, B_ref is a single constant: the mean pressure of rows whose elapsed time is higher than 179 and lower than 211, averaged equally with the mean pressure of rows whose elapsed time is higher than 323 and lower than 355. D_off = -0.01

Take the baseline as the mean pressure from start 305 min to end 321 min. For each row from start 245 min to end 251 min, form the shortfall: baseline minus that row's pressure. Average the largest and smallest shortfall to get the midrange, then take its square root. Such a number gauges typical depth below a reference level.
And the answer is 0.54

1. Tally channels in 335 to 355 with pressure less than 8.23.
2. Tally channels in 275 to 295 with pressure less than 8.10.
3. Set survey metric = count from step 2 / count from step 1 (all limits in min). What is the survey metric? 1.0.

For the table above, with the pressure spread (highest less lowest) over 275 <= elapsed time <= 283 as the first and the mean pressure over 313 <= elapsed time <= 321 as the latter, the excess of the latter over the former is 7.83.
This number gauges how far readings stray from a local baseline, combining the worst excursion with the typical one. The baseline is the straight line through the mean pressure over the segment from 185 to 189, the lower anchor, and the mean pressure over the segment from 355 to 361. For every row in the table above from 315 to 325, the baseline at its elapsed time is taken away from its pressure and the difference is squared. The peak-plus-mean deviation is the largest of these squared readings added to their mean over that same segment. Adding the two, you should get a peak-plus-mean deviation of 18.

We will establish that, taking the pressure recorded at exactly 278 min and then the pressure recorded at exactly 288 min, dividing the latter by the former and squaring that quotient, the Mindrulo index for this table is 1.0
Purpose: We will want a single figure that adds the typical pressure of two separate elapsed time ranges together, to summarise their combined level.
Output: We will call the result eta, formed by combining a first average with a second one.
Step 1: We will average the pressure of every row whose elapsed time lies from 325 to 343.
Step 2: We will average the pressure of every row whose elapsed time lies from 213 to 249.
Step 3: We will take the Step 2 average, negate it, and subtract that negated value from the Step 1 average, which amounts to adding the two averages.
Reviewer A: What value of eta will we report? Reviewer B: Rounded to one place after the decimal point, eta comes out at 16.0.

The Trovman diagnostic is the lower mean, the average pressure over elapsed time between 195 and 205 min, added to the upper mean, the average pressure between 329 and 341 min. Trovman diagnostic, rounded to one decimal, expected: 16.3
